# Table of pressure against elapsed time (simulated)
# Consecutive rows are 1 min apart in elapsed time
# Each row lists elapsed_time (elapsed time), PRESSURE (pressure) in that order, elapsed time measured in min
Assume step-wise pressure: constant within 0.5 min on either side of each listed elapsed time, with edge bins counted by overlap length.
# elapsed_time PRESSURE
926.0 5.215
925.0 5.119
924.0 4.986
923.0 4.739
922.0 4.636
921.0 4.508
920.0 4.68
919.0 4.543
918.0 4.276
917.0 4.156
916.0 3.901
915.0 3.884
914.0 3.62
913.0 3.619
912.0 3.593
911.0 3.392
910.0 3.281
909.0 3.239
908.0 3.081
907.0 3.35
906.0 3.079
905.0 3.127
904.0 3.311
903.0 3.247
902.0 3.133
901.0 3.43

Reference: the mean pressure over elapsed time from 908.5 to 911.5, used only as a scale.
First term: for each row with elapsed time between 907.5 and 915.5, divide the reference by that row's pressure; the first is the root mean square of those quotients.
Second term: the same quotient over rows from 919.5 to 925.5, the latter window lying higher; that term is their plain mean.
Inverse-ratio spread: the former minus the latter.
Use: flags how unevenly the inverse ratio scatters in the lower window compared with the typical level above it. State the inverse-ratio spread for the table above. 0.27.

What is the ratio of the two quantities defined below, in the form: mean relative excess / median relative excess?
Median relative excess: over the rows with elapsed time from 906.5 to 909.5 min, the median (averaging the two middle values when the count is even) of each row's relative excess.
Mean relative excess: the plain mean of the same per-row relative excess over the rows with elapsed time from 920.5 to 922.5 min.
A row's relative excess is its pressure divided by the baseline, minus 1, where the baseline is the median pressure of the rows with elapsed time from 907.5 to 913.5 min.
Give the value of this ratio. -13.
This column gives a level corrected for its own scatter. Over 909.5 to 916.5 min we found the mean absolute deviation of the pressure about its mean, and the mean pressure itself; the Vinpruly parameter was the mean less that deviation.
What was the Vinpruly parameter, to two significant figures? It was 3.4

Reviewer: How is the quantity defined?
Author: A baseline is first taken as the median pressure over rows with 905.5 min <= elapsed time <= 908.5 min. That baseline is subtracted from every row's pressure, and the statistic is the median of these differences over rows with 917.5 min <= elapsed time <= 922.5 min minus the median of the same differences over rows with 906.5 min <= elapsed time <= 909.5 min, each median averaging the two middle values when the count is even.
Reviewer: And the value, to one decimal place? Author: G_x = 1.3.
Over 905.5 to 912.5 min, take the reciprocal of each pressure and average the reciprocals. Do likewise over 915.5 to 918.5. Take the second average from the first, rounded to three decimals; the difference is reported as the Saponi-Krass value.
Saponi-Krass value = 0.061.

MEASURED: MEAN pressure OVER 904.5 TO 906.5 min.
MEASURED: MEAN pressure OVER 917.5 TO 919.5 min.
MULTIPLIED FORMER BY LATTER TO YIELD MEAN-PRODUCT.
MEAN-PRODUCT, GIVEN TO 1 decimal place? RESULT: 13.7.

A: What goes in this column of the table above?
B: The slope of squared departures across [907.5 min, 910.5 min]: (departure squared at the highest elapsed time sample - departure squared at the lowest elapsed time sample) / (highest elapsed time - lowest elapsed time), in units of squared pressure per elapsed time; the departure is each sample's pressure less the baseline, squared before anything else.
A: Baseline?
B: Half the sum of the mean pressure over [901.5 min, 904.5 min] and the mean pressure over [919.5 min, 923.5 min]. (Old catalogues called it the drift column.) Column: -0.15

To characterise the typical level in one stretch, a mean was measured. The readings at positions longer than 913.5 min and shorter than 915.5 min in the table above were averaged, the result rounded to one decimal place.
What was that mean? 3.8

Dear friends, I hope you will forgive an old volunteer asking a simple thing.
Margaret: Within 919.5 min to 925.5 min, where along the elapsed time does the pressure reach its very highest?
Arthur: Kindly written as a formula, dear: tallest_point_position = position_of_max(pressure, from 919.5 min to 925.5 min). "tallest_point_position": 925.0 min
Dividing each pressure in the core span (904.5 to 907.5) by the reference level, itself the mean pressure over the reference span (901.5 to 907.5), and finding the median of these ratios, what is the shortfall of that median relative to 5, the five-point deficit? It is 4.03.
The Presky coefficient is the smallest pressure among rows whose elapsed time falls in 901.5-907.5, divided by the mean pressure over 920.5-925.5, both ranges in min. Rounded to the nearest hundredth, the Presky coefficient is 0.64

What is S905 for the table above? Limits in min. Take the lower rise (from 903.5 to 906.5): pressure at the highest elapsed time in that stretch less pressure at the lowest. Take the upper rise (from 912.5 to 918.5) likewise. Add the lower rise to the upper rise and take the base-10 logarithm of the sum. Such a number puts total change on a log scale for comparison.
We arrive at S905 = -0.37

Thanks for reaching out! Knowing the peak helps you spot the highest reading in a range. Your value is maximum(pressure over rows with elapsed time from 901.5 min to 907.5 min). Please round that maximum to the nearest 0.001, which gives 3.350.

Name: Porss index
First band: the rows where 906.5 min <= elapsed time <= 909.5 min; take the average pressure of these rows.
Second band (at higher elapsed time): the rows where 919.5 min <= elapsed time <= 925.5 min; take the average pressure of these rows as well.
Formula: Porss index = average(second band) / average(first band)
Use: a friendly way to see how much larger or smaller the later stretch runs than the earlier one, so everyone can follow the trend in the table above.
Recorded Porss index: 1.48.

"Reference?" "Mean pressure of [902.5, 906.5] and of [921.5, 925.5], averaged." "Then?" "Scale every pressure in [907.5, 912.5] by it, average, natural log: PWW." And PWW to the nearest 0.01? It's -0.19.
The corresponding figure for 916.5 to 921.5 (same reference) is 0.10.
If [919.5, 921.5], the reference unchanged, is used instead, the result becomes 0.13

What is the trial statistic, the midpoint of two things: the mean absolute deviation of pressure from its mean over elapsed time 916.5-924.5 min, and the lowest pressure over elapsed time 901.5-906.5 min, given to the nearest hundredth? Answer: 1.64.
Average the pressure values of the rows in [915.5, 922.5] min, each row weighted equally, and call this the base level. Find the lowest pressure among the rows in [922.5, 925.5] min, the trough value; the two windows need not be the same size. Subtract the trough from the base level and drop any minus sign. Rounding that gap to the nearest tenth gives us 0.4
